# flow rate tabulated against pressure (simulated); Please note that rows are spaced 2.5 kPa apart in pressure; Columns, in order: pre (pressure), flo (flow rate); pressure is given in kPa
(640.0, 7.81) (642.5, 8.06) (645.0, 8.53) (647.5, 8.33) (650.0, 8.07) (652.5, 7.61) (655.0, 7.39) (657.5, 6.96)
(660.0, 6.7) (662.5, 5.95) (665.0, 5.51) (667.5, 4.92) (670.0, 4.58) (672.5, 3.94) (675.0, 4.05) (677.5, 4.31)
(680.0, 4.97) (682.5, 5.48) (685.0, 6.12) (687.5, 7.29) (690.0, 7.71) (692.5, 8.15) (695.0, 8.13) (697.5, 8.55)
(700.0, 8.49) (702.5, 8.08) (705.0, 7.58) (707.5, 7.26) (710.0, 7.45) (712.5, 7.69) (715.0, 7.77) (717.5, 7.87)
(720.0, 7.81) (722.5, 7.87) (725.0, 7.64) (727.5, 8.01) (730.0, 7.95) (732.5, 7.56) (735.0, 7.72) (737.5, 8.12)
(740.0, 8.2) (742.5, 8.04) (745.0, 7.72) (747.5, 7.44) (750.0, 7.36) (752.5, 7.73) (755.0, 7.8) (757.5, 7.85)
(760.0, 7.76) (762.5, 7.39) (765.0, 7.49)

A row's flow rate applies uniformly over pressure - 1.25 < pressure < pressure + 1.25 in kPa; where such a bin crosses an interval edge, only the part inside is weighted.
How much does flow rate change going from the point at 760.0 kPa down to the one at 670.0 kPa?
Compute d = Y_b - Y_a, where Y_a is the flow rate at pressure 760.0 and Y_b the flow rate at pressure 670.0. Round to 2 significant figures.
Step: -3.2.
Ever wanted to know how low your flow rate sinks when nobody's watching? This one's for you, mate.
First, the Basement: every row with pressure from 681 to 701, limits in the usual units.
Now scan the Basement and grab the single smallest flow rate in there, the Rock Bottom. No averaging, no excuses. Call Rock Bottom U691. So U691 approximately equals 5.48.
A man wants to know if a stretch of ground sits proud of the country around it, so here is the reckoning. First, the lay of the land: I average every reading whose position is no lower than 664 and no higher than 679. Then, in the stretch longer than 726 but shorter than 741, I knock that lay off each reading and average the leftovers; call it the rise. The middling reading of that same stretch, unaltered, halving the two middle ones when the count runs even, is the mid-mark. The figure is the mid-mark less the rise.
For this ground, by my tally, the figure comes 4.61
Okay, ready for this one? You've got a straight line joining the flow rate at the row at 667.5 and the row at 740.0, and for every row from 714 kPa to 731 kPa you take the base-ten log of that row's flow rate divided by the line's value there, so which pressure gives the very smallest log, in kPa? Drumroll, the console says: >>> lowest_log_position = 725.0 kPa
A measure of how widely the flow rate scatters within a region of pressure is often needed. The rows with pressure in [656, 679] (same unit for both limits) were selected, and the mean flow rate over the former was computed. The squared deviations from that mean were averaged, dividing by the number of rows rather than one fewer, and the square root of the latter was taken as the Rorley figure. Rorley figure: 1.06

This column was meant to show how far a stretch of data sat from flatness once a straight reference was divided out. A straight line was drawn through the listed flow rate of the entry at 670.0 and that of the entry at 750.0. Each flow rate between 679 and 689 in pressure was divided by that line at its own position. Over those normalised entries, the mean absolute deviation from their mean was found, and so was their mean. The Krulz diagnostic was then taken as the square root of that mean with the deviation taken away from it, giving 1.03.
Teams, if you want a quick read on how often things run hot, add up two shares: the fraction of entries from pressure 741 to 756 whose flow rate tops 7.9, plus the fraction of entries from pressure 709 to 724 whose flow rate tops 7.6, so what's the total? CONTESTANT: 1.00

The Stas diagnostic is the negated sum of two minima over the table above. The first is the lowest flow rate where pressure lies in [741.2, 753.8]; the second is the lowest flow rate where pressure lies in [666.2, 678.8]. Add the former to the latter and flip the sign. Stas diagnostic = -11.3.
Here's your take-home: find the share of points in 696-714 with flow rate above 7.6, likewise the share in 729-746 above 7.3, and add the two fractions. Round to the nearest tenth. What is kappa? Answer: 1.6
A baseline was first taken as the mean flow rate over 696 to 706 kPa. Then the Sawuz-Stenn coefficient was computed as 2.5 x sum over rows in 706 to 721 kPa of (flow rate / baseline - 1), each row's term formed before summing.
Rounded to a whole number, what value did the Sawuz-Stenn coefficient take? -1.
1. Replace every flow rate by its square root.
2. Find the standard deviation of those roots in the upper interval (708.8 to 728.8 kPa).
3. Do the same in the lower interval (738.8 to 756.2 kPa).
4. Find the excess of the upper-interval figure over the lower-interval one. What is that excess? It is -0.02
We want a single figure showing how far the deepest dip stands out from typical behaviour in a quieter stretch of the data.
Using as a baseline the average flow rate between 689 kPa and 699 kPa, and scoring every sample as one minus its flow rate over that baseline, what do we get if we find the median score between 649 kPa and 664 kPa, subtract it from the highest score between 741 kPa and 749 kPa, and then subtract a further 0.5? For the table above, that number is -0.53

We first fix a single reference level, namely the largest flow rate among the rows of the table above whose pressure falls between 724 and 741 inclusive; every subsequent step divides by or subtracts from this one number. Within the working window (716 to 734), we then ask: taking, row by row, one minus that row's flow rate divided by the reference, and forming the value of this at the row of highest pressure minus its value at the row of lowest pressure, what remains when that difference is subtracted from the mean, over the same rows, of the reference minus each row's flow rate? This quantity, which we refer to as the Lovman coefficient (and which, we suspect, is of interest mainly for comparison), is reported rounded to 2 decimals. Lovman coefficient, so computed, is 0.35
